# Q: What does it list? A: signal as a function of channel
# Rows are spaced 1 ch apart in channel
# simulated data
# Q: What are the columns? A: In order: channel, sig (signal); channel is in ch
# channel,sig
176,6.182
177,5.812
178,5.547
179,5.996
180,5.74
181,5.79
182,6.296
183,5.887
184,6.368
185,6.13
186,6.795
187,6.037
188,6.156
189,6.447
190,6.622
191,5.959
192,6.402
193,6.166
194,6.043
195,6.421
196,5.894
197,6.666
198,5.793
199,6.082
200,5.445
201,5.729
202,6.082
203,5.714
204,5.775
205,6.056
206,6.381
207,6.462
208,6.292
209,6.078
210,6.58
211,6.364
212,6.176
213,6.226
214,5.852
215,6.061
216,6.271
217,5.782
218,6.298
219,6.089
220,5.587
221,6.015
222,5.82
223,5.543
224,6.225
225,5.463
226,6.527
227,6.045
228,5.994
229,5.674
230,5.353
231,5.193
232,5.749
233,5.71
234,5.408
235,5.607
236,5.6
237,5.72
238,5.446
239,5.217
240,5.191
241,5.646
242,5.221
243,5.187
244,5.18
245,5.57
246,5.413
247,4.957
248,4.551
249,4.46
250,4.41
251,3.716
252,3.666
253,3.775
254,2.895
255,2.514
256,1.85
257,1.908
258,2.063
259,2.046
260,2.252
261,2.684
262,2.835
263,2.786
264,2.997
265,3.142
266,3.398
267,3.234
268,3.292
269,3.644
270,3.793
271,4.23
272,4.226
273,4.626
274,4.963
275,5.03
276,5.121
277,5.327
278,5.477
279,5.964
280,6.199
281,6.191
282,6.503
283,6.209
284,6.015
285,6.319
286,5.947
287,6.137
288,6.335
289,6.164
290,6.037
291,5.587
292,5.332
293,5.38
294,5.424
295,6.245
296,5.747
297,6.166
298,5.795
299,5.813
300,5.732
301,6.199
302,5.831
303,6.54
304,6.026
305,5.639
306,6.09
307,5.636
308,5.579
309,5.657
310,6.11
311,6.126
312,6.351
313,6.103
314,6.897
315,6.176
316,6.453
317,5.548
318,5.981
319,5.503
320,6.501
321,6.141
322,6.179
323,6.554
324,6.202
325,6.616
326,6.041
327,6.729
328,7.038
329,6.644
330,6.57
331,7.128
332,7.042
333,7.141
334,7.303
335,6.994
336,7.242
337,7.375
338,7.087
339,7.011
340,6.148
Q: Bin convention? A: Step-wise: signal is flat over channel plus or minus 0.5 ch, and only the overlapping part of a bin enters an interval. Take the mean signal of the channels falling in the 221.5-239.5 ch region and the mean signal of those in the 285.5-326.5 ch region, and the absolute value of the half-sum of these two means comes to 5.85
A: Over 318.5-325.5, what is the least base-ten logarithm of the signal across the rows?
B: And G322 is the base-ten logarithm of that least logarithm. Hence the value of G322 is -0.13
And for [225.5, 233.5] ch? -0.15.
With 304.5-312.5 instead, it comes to -0.13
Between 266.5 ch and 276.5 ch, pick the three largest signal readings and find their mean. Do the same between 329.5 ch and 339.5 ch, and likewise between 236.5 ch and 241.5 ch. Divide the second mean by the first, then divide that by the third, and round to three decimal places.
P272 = 0.259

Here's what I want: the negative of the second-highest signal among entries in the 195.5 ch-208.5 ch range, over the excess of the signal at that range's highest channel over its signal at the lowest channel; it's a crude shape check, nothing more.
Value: -16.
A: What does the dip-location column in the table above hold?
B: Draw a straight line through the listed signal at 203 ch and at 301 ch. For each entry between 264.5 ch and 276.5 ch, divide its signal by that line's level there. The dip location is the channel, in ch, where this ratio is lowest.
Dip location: 265 ch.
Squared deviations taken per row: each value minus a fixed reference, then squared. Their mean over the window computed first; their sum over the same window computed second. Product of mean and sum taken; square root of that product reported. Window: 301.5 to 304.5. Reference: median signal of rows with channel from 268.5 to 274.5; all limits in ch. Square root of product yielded 6.4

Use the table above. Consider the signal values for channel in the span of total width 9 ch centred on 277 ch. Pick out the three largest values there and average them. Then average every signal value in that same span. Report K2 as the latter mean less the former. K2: -0.68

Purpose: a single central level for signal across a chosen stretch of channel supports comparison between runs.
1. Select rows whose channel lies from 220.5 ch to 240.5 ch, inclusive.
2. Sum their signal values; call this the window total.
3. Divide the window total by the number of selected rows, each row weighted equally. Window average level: 5.7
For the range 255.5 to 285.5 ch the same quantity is 4.1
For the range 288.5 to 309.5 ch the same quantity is 5.8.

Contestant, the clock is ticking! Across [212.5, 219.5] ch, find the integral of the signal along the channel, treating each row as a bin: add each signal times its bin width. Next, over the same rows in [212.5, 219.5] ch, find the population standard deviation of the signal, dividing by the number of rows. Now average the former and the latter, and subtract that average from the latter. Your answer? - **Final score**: -21.2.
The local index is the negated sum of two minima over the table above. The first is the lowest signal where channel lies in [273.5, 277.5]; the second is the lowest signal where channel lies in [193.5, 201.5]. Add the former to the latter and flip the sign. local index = -10.4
